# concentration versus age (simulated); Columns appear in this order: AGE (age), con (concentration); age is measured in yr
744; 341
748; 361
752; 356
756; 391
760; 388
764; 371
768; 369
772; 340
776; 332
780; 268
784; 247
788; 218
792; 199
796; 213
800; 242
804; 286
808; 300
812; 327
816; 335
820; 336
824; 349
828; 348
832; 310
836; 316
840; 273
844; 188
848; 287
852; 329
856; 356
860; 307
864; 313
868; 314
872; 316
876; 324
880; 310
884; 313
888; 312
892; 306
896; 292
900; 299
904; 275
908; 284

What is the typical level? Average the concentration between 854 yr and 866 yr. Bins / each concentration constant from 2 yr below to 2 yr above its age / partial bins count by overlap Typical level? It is 325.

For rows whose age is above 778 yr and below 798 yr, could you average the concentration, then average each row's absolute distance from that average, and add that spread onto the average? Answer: 252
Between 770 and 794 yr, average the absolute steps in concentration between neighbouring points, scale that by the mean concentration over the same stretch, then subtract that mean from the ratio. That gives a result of -267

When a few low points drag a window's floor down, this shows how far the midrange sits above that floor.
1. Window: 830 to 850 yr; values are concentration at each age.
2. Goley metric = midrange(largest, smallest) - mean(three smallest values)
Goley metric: 3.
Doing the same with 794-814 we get 23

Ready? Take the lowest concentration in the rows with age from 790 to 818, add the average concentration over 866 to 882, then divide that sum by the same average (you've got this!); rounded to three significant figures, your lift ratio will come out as 1.63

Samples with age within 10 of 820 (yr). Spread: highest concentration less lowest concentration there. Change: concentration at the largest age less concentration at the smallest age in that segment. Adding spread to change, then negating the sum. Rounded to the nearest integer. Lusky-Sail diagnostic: -43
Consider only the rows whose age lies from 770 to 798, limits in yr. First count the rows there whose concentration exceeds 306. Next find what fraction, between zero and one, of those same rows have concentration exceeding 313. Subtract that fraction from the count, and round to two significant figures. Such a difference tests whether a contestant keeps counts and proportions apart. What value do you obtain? 1.7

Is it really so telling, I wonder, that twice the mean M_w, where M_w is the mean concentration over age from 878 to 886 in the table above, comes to 623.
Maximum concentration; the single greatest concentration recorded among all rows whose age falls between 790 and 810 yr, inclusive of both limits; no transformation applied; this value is 300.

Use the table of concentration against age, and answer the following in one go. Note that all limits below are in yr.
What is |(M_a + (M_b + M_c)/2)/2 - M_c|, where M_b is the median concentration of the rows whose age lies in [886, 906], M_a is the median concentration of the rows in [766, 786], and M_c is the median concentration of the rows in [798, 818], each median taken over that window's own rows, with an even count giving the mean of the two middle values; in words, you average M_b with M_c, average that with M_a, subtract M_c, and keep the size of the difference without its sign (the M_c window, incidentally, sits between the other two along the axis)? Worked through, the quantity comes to 16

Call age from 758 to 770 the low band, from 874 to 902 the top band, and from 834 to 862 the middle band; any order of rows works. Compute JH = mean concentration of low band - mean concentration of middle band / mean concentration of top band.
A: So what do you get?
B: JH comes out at 375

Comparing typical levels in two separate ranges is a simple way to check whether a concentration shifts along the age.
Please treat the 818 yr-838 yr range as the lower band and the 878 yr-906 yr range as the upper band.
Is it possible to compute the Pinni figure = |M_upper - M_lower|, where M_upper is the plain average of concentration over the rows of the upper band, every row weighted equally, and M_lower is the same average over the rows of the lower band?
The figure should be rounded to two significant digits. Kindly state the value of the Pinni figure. 31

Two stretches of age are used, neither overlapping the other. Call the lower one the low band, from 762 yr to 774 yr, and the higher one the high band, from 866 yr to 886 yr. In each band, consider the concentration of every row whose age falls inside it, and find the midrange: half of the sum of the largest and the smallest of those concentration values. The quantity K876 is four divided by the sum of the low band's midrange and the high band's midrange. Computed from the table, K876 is 0.0059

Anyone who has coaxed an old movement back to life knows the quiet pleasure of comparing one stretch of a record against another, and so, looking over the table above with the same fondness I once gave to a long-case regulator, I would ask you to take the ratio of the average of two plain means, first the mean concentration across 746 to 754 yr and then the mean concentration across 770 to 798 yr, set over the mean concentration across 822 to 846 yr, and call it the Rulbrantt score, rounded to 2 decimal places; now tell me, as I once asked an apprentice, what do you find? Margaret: 1.04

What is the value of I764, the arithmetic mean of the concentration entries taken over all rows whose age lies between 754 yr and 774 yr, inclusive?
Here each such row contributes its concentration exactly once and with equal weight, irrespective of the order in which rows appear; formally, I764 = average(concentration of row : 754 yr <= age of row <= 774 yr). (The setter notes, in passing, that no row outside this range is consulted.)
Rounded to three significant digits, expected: 372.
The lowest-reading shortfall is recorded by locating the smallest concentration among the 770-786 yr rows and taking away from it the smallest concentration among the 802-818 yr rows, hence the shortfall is -39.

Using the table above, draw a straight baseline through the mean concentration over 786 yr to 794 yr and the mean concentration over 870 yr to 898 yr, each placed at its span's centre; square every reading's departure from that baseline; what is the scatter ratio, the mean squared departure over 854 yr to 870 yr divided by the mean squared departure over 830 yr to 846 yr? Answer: 0.57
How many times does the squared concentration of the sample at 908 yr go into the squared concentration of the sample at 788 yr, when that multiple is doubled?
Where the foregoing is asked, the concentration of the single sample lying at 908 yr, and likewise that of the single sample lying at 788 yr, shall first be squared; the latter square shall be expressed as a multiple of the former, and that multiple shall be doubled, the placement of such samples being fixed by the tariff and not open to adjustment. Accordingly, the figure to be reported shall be 1.2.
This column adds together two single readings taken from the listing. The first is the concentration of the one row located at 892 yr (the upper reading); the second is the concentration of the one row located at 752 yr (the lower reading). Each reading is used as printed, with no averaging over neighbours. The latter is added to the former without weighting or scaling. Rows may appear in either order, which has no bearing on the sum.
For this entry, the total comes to 662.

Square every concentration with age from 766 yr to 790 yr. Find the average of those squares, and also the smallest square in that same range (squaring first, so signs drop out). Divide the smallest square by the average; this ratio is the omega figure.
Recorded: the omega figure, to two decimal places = 0.53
